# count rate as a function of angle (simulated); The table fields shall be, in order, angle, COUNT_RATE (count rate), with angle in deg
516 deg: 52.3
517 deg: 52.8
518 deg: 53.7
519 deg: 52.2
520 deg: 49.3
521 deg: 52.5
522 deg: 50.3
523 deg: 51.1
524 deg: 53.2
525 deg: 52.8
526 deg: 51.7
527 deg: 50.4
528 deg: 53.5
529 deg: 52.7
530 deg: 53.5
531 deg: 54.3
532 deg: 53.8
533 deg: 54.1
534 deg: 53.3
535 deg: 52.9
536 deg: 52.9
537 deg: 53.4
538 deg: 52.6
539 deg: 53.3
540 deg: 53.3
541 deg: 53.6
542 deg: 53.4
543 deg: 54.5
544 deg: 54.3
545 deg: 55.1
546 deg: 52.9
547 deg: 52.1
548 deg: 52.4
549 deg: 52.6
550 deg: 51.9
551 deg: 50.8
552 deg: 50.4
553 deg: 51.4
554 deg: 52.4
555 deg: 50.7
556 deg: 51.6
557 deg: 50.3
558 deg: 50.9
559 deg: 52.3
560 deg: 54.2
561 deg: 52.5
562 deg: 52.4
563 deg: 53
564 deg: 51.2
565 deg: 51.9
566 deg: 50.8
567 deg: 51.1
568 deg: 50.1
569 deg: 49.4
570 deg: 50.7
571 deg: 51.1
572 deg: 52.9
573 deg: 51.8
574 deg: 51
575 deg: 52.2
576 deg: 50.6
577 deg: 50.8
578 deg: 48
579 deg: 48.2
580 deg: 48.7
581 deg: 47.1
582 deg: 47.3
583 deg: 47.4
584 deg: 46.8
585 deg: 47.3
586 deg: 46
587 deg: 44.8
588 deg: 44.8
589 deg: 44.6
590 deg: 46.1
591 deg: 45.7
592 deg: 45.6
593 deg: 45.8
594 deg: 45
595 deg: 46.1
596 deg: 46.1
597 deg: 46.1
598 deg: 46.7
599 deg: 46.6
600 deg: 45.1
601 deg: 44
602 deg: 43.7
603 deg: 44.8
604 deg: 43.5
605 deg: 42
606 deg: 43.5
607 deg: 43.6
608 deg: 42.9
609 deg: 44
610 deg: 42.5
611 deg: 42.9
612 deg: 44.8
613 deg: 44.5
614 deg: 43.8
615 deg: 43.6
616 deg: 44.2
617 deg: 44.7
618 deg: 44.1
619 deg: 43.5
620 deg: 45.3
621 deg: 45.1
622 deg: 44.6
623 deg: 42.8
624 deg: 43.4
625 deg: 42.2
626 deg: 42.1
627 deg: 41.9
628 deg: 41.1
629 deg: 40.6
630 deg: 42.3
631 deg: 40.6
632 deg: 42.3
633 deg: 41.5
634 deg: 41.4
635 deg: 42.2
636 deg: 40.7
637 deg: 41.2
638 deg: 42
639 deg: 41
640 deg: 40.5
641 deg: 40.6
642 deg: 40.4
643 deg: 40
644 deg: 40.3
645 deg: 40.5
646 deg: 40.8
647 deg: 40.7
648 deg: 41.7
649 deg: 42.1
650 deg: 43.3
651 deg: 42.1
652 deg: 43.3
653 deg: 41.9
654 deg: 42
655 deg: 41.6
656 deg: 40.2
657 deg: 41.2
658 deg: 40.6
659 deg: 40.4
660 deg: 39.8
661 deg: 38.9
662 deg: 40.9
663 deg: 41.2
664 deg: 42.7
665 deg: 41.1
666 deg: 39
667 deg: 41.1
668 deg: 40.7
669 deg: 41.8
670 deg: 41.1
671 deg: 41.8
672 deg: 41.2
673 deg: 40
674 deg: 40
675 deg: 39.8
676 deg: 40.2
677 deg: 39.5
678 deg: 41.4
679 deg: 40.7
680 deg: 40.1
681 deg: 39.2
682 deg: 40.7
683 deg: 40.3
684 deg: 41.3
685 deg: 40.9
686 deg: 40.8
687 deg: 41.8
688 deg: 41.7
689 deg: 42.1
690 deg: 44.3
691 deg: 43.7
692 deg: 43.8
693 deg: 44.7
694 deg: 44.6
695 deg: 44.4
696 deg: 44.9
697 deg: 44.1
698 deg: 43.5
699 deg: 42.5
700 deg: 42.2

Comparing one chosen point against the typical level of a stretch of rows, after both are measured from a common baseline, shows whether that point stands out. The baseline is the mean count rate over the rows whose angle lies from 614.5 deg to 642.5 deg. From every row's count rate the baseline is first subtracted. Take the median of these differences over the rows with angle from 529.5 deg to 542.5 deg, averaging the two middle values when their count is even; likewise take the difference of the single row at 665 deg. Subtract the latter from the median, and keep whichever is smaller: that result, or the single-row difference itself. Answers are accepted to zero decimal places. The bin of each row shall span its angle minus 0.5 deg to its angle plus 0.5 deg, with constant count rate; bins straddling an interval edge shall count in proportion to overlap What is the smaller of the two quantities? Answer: -1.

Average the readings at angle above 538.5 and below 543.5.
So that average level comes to 54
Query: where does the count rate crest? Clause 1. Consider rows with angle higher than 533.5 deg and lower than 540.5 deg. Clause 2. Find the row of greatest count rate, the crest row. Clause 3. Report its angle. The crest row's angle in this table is 537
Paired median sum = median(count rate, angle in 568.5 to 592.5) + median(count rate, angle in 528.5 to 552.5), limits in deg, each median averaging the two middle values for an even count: 101.0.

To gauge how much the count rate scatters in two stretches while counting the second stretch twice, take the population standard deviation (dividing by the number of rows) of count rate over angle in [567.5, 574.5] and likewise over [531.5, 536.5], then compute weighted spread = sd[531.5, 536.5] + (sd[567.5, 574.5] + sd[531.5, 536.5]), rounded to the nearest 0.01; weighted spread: 2.01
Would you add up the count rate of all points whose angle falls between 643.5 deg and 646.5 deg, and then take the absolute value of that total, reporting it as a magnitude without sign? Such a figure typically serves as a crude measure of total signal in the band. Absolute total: 122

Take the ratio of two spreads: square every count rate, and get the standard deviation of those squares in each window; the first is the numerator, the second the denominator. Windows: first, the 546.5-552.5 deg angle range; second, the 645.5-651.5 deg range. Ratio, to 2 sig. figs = 1.1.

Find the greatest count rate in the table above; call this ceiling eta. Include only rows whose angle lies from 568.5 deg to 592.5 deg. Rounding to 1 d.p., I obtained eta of 52.9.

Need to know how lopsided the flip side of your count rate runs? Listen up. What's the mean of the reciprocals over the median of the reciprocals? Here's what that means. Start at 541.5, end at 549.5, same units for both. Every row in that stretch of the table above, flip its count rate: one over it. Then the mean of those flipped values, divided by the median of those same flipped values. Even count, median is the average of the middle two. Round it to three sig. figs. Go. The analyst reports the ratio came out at 0.995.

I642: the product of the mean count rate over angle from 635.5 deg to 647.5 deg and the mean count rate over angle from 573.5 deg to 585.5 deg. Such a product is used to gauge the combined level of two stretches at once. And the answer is 1987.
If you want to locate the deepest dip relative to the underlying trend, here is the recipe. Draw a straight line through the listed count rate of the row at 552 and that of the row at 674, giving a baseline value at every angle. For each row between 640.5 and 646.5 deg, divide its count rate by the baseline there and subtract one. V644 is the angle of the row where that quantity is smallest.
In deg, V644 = 643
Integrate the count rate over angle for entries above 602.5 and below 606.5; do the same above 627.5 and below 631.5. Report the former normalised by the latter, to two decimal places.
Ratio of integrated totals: 1.06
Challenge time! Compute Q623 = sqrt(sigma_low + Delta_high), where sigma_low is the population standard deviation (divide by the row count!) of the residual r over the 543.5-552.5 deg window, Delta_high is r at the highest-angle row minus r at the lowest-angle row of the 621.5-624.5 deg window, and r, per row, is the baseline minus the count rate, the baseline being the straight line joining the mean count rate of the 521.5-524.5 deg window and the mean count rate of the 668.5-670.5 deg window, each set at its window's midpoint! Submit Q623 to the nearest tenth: 1.5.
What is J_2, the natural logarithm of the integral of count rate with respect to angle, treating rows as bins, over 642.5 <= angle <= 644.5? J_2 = 4.386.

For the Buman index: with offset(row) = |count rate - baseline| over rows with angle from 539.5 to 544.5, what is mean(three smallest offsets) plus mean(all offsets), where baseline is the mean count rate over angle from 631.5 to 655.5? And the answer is 24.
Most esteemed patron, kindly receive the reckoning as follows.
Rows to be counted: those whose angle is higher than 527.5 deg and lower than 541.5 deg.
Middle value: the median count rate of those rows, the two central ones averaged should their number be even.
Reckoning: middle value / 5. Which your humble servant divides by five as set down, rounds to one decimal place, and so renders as 10.7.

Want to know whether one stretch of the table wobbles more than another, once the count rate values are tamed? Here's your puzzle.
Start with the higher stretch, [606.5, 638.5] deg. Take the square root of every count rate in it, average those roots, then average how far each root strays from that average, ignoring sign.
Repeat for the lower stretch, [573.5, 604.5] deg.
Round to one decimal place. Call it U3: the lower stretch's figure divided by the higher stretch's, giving 1.3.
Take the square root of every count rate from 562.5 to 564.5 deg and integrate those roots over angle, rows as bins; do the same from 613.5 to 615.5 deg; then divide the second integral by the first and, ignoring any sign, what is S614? 0.92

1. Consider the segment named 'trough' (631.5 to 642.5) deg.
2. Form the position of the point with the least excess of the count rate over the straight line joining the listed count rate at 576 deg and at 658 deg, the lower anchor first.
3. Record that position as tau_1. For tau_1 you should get 636 deg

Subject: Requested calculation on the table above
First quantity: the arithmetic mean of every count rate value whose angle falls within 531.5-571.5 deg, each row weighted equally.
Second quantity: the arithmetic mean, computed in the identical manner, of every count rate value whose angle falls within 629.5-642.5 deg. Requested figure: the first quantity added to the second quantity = 93.6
